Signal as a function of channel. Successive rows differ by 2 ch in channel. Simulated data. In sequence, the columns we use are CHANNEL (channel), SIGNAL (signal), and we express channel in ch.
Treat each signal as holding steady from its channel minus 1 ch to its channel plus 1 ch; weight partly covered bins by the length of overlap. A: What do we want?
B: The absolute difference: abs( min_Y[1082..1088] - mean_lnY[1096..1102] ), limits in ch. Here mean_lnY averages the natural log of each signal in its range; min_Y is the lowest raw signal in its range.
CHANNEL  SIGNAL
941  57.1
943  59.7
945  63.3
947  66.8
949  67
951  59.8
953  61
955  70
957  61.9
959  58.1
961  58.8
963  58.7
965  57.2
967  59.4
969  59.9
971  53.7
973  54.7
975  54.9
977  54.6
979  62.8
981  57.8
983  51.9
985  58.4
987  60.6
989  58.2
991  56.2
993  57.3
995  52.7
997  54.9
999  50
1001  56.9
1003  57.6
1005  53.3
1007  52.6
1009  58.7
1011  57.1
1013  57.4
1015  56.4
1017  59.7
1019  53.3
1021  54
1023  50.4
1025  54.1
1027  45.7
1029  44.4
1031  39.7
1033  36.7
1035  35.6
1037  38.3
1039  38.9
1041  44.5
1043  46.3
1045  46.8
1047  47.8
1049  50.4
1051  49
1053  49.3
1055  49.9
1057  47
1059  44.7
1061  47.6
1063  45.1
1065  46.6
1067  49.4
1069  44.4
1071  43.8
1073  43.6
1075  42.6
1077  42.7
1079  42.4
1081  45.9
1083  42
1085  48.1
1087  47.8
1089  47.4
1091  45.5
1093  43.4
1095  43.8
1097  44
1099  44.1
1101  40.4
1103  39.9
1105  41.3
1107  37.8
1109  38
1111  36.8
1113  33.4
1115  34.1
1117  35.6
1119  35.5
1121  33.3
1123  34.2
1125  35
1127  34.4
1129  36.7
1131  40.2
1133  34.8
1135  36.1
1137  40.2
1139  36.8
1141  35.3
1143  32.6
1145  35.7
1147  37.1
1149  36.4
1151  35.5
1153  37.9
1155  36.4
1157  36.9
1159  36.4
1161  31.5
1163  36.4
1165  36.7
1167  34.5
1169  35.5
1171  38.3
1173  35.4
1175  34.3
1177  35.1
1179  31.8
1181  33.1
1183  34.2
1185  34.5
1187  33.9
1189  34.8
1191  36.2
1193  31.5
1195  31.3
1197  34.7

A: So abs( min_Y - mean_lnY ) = 38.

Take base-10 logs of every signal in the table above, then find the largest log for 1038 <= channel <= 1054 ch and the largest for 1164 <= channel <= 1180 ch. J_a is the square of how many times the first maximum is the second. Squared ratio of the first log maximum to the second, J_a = 1.16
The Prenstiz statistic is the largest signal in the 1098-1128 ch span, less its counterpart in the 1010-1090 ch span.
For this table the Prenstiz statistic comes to -16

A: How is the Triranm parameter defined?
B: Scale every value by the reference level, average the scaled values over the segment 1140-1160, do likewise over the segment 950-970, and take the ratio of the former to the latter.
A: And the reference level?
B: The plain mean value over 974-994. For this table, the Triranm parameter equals 0.60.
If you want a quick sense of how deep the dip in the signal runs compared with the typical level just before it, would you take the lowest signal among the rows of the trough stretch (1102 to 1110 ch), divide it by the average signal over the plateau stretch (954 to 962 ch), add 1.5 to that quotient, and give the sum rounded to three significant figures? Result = 2.11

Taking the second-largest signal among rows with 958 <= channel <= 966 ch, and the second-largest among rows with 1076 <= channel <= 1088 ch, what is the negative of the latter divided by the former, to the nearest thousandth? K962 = -0.814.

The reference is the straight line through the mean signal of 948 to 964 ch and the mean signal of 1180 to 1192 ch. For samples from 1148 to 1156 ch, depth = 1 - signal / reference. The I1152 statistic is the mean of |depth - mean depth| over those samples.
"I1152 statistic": 0.021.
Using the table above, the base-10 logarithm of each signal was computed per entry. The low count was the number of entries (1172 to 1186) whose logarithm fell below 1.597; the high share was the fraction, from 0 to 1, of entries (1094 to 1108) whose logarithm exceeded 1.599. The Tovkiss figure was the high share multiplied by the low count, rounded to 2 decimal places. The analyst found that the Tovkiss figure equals 6.00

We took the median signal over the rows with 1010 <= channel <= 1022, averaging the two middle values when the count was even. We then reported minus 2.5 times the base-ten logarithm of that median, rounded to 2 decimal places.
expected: -4.38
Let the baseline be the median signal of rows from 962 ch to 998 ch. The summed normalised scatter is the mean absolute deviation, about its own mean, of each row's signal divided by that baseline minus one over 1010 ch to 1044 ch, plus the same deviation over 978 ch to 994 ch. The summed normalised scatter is 0.160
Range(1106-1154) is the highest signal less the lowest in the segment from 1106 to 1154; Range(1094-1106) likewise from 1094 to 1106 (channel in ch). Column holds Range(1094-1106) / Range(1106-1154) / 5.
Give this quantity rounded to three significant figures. 0.111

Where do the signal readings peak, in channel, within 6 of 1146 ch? 1147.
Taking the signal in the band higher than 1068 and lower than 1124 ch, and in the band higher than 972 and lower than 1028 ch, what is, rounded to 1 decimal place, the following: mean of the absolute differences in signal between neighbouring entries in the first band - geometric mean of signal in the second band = -53.8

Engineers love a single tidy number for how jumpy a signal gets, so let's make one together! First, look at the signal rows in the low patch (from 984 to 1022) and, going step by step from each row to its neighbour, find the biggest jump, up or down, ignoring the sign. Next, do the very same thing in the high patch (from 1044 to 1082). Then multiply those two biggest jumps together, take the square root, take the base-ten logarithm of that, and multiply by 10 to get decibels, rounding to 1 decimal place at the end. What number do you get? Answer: 7.7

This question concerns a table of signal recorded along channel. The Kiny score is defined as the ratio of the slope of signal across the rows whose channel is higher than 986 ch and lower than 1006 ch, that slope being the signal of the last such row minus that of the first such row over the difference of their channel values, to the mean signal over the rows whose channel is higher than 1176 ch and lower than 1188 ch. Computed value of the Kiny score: -0.012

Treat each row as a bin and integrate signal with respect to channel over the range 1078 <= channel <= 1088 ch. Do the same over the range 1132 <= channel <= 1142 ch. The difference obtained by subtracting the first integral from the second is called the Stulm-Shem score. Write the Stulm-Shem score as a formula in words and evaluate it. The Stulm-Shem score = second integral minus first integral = -86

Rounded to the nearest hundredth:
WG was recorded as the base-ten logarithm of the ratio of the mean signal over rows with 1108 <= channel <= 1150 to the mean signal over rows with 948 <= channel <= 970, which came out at -0.23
